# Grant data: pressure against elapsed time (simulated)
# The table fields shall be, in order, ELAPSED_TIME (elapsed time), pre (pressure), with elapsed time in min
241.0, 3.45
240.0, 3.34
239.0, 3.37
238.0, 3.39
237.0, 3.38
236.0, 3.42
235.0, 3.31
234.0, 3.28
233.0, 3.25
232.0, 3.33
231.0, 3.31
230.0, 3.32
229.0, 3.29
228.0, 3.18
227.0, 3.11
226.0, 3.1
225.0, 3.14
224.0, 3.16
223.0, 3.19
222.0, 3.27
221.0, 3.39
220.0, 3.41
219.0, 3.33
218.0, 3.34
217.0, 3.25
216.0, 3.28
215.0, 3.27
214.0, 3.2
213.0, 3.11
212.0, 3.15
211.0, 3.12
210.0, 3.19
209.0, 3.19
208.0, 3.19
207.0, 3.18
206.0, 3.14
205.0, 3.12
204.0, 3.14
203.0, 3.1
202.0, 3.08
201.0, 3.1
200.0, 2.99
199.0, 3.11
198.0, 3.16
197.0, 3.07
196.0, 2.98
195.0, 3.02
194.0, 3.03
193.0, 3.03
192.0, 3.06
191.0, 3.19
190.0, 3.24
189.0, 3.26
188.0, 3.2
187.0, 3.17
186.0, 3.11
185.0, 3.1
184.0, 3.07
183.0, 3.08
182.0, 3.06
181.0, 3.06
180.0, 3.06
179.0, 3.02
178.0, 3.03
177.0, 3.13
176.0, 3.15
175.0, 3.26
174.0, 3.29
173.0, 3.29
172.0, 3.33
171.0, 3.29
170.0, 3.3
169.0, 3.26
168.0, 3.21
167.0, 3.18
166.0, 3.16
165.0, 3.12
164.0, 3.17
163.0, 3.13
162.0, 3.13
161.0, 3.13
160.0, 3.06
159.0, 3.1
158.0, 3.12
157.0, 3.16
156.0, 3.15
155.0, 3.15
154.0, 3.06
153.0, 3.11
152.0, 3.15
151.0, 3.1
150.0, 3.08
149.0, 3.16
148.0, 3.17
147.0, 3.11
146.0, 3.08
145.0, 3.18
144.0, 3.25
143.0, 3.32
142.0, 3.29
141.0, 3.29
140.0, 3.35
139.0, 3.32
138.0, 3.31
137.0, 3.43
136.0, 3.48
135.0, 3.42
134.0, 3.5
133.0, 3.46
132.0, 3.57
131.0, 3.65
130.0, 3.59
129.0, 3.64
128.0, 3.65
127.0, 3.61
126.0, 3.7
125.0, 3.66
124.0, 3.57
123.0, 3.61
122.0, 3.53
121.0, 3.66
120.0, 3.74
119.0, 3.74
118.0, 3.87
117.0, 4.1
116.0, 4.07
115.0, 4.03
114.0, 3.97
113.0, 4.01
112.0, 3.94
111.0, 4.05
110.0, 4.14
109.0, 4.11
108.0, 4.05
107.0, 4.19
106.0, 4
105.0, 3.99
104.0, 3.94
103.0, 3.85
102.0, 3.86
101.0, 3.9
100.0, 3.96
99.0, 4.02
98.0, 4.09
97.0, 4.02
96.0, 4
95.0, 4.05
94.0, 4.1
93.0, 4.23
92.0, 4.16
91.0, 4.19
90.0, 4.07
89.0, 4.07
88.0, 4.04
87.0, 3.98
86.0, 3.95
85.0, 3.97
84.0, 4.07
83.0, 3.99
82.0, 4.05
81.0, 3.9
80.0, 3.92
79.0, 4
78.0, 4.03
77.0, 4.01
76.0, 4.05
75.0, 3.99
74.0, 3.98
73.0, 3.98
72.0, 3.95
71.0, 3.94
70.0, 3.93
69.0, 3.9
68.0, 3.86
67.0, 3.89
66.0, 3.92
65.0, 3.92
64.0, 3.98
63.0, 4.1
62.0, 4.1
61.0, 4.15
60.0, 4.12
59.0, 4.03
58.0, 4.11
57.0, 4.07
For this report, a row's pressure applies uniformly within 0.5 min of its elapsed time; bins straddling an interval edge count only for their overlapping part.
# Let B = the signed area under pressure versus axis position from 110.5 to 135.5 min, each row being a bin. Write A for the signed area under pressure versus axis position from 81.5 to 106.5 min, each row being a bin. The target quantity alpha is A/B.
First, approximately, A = 101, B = 93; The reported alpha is 1.1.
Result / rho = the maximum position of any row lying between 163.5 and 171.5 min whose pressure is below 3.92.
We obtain 171.0 min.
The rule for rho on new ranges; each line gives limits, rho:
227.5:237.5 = 237.0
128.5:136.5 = 136.0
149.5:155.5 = 155.0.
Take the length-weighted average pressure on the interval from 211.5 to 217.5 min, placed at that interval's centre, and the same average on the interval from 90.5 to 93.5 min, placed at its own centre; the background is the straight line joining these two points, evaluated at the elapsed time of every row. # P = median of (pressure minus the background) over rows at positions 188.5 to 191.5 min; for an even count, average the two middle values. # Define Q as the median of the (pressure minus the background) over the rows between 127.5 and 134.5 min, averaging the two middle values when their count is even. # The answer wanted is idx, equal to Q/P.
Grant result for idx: 1.8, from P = -0.17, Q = -0.30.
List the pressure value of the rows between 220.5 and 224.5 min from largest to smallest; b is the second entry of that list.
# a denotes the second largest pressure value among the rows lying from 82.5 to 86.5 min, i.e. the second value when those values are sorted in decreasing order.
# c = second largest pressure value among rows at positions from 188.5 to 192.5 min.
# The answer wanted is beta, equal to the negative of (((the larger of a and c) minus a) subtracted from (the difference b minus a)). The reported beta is 0.72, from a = 3.99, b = 3.27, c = 3.24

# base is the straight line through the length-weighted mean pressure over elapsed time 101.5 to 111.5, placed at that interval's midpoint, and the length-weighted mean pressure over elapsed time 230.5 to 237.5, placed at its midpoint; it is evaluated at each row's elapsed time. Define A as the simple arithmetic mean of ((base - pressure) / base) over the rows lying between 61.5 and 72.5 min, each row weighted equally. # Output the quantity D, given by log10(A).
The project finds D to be -1.18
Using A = 0.066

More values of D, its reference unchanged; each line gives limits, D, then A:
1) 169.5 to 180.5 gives -0.91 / 0.124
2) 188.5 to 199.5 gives -0.91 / 0.124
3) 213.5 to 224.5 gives -1.43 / 0.037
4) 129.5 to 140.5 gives -0.98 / 0.104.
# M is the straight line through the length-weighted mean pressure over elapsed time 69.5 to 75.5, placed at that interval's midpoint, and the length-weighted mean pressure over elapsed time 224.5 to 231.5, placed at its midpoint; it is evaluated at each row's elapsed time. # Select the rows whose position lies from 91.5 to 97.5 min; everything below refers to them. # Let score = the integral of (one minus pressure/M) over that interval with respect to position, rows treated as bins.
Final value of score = -0.4 min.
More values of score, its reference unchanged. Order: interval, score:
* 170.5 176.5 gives 0.4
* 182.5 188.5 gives 0.5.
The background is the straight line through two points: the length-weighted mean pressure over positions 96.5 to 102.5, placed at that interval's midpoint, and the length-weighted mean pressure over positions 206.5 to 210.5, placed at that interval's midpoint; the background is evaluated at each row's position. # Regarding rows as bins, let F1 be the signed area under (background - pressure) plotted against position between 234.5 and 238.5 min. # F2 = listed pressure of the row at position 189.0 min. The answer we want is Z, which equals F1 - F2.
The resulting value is -4.8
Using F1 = -1.6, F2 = 3.26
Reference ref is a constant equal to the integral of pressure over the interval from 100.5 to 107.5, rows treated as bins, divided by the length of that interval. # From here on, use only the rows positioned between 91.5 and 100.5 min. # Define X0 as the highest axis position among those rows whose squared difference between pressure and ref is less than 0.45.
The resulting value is 100.0 min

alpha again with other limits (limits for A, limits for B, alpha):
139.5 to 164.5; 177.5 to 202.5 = 1.0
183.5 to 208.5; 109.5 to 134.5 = 0.8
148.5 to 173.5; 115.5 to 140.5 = 0.9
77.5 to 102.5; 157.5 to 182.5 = 1.3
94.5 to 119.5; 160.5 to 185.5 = 1.3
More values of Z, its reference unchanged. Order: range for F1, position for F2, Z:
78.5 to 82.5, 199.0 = -2.5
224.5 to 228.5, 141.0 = -3.6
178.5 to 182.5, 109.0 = -2.8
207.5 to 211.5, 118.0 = -3.8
